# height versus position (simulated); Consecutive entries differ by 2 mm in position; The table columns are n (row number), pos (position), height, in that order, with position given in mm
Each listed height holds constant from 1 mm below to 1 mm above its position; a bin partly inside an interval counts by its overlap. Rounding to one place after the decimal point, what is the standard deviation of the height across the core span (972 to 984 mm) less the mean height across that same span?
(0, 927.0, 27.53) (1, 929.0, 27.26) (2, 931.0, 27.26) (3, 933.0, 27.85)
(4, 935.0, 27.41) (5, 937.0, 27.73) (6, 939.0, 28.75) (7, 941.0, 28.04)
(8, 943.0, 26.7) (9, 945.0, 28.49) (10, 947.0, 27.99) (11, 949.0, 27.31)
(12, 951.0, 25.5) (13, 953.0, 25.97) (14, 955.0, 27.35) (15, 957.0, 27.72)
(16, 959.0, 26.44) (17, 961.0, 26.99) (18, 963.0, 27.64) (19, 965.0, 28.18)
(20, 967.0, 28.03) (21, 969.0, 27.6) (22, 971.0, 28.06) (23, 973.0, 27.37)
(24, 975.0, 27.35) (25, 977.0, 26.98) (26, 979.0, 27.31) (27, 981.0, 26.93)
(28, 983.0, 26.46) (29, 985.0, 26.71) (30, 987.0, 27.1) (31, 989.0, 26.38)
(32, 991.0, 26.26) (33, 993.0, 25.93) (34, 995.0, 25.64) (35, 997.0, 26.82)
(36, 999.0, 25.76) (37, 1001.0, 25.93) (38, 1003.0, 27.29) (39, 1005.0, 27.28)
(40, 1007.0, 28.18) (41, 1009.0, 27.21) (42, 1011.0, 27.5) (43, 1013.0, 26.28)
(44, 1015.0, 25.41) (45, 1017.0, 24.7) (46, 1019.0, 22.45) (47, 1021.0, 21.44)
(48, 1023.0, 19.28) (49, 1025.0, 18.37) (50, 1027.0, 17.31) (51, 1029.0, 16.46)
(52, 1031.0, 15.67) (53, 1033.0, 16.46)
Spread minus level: -26.7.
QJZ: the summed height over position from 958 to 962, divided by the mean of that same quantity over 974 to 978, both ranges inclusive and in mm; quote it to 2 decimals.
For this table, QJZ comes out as 1.97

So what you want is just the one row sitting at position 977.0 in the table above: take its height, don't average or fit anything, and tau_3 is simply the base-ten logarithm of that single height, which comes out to 1.43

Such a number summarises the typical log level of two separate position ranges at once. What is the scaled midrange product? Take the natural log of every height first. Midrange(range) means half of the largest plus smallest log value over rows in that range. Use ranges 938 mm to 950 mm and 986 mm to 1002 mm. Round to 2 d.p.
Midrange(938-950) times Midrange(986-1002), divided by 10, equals 1.09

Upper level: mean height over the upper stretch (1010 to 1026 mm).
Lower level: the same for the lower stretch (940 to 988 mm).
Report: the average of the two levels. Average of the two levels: 25.2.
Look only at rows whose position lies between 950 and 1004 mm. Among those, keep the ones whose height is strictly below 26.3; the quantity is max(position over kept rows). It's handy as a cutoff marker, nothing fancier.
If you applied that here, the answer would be 1001.0 mm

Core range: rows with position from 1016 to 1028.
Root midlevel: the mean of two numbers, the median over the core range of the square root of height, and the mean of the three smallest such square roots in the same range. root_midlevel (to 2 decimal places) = 4.39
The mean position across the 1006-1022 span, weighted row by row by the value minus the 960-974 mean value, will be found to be 1018.4 mm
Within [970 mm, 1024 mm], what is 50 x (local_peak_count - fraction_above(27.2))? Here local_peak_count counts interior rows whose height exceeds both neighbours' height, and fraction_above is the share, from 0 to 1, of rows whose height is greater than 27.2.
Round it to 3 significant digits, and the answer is 283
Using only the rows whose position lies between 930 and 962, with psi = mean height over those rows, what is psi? 27.3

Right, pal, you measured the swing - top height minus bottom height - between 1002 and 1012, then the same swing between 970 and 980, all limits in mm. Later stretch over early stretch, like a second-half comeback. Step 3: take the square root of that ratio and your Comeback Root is 0.95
